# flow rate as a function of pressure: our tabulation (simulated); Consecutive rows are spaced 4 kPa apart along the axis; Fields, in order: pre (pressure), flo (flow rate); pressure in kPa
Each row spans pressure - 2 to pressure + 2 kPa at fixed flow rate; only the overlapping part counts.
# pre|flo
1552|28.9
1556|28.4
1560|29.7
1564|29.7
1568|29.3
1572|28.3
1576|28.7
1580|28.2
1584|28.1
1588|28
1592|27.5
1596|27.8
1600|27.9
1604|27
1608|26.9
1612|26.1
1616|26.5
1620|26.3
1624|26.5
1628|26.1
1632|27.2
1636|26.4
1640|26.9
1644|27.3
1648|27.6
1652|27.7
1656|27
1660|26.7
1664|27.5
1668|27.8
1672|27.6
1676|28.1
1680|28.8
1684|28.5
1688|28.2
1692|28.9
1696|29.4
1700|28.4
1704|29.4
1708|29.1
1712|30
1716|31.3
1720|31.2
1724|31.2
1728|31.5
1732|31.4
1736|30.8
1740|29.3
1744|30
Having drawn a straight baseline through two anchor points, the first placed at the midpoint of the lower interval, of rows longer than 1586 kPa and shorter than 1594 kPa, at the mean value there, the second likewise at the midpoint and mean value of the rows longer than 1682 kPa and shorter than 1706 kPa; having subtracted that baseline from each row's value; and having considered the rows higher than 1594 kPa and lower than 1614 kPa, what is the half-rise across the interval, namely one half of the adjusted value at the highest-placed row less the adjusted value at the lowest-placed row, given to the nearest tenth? -0.9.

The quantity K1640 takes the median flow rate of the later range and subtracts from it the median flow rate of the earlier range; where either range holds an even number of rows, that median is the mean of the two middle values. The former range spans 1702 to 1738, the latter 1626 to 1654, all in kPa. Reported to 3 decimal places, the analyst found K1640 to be 4.000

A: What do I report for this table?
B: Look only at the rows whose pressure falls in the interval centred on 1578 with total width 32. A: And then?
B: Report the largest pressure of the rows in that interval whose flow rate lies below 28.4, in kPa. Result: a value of 1592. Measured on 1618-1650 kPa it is 1648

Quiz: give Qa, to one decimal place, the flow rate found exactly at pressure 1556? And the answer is 28.4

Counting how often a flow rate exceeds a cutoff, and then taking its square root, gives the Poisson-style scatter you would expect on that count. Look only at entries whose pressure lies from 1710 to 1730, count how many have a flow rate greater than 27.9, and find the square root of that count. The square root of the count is 2.2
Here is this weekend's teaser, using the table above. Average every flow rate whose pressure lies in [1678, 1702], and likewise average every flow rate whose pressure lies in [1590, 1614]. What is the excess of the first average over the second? 1.5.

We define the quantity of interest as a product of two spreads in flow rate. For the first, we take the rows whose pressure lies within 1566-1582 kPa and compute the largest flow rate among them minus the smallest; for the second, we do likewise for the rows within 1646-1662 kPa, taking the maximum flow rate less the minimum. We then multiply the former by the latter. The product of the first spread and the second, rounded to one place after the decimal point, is 1.1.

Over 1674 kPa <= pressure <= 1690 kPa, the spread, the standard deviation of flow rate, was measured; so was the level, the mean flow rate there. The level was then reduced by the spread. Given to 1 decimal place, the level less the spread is 28.1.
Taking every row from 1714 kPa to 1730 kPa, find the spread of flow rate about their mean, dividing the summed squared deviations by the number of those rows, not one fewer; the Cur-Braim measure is 0.12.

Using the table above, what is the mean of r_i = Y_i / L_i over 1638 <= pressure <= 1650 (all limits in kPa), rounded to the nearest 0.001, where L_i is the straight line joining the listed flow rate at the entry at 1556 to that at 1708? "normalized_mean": 0.947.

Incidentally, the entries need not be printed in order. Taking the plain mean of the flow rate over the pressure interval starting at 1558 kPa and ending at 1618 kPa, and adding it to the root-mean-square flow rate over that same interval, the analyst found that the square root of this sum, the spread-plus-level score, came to 7.48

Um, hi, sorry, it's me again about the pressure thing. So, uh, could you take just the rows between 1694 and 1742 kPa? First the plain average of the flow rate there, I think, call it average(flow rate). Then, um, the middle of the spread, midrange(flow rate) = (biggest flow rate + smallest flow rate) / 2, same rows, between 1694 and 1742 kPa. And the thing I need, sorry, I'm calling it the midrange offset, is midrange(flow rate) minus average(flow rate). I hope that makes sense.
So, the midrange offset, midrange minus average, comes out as -0.30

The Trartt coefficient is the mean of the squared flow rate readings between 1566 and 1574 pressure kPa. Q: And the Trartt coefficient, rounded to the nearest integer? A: 830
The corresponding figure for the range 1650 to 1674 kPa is 750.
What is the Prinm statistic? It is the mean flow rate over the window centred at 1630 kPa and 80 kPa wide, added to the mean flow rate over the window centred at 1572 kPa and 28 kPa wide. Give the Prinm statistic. 55.9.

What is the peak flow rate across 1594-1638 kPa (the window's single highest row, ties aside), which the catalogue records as 27.9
